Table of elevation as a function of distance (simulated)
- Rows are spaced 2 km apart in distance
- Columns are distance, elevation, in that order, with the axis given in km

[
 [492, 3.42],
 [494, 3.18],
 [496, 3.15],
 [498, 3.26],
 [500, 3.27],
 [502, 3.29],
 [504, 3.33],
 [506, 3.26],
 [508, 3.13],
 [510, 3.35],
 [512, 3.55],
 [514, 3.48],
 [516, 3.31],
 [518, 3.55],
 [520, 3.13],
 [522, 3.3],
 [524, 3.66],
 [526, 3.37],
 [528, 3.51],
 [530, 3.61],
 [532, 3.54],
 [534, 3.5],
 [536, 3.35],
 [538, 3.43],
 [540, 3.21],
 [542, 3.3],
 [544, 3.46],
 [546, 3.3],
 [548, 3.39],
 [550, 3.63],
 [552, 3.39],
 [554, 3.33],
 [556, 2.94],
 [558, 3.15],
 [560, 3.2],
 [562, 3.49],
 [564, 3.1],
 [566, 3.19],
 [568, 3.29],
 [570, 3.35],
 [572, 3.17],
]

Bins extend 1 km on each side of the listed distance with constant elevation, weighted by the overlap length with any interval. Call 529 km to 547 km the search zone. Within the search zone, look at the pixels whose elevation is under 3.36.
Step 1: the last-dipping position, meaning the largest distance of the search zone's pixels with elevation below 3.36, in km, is 546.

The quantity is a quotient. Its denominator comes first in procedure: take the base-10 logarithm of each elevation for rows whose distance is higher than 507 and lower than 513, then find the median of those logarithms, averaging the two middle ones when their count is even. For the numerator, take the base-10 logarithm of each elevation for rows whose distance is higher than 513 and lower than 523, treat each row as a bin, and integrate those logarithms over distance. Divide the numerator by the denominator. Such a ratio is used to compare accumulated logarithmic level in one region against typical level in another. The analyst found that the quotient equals 10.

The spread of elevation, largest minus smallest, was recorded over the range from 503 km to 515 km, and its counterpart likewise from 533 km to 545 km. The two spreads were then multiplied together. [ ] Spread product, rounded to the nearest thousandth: 0.122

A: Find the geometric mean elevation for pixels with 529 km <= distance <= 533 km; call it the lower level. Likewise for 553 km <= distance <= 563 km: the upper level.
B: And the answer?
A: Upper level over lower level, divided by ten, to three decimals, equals 0.090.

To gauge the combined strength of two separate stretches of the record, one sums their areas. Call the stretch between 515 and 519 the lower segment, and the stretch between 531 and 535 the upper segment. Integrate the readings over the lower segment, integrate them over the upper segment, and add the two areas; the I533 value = 27.8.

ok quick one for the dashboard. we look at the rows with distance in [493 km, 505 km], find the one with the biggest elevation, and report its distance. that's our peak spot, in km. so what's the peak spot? 504 km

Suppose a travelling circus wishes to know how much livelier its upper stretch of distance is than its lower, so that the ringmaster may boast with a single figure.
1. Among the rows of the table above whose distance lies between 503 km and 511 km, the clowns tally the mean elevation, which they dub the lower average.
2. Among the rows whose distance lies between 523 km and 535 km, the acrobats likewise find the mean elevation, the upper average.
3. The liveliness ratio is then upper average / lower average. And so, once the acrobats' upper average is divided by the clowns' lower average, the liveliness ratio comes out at 1.08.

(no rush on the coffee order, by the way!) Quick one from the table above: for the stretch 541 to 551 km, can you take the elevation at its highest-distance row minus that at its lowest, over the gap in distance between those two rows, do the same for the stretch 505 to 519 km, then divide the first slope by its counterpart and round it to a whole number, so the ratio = 2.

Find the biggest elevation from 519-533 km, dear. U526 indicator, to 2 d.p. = 3.66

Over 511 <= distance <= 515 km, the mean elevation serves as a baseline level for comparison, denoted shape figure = 3.5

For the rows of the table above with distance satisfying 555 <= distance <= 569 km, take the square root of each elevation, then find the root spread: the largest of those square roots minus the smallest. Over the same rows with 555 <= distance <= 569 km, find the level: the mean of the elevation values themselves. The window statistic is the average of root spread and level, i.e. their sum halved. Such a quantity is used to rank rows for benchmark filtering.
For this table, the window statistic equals 1.67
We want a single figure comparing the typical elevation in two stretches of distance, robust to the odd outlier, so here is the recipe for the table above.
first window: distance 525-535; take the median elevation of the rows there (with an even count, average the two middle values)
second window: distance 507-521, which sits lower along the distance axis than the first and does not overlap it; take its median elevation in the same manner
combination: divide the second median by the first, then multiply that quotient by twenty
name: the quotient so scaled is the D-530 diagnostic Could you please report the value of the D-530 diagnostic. 19.1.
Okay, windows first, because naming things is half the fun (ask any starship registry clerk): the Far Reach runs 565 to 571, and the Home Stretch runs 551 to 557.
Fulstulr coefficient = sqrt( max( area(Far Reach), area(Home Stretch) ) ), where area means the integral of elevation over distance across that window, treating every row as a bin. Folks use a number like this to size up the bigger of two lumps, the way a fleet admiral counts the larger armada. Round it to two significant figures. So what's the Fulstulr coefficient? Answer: 4.4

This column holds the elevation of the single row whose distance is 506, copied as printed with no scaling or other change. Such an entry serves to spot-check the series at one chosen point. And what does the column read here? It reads 3.26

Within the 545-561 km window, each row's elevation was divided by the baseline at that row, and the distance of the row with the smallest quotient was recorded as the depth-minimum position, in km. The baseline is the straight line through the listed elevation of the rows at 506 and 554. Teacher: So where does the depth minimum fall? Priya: 556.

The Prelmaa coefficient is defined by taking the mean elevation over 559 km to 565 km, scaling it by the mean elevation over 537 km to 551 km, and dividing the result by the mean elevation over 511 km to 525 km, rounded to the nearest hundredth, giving 3.23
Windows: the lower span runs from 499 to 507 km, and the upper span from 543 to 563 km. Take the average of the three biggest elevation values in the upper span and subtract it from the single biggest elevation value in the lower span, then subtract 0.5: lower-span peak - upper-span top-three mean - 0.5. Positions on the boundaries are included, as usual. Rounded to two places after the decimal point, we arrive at -0.70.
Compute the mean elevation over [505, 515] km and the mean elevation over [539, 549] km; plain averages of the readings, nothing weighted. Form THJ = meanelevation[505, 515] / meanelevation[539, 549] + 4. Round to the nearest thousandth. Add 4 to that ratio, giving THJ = 5.007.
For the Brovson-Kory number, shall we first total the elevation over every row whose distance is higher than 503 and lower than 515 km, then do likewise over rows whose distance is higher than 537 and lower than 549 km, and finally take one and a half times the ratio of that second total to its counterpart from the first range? 1.50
